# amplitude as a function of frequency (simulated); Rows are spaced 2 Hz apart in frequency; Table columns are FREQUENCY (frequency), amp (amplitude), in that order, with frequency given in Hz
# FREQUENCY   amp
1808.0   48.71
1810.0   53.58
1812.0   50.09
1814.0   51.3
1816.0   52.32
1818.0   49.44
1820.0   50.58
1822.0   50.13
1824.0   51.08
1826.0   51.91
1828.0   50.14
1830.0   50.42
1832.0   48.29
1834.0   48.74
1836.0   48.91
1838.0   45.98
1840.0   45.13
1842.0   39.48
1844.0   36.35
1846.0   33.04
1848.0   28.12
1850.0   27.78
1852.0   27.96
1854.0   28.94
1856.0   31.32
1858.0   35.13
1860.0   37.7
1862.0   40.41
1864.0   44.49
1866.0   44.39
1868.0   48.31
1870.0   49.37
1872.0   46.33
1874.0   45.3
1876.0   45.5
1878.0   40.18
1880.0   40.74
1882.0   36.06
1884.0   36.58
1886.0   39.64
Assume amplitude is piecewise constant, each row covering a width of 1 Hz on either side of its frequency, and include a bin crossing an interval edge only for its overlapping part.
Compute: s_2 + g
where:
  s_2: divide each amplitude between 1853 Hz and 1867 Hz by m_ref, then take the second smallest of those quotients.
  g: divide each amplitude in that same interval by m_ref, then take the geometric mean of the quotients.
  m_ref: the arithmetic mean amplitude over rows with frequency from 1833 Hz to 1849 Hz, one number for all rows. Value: 1.68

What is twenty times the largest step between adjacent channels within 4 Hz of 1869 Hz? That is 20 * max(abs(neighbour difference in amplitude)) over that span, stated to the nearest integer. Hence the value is 78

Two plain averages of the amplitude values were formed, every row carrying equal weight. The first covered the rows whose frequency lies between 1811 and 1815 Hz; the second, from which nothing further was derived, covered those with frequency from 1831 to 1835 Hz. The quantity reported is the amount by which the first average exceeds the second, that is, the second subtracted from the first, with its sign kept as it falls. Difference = 2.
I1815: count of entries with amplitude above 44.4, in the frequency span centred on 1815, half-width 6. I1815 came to 6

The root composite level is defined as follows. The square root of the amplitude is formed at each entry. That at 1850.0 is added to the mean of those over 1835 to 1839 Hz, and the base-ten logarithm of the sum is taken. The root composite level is 1.08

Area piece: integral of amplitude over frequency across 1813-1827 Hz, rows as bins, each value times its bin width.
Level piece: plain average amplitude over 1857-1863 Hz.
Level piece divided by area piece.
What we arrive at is 0.05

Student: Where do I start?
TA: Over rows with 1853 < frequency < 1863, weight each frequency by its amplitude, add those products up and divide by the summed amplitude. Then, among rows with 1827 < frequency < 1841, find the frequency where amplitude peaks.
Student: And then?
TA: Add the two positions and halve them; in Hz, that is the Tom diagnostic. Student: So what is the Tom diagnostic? 1844.2 Hz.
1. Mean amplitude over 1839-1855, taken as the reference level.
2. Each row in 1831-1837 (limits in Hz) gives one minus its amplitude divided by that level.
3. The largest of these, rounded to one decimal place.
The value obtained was -0.4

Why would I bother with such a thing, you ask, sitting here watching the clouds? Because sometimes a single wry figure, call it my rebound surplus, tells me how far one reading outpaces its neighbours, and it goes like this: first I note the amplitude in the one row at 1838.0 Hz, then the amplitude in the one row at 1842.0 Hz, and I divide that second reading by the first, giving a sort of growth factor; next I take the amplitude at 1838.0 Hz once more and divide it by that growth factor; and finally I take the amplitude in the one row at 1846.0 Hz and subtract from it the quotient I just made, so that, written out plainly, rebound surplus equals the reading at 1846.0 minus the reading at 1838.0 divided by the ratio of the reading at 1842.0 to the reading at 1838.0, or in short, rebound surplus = -21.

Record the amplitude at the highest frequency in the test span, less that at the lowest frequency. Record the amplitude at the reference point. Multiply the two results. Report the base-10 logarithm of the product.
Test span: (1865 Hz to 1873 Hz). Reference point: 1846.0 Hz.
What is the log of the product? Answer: 1.8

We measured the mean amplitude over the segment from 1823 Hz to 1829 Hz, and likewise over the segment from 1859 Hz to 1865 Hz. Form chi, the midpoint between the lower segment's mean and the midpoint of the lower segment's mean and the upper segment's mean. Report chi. 48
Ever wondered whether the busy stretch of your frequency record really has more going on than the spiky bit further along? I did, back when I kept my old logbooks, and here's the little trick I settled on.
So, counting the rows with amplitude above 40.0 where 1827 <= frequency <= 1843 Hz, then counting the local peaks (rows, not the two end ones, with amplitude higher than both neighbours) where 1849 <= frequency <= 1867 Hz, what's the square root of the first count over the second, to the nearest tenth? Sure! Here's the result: 2.6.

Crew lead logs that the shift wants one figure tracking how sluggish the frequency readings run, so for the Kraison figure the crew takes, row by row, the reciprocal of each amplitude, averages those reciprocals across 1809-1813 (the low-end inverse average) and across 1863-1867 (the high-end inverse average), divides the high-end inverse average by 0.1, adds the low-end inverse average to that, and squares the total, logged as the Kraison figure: 0.060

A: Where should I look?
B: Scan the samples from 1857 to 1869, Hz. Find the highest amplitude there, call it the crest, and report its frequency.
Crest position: 1868.0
